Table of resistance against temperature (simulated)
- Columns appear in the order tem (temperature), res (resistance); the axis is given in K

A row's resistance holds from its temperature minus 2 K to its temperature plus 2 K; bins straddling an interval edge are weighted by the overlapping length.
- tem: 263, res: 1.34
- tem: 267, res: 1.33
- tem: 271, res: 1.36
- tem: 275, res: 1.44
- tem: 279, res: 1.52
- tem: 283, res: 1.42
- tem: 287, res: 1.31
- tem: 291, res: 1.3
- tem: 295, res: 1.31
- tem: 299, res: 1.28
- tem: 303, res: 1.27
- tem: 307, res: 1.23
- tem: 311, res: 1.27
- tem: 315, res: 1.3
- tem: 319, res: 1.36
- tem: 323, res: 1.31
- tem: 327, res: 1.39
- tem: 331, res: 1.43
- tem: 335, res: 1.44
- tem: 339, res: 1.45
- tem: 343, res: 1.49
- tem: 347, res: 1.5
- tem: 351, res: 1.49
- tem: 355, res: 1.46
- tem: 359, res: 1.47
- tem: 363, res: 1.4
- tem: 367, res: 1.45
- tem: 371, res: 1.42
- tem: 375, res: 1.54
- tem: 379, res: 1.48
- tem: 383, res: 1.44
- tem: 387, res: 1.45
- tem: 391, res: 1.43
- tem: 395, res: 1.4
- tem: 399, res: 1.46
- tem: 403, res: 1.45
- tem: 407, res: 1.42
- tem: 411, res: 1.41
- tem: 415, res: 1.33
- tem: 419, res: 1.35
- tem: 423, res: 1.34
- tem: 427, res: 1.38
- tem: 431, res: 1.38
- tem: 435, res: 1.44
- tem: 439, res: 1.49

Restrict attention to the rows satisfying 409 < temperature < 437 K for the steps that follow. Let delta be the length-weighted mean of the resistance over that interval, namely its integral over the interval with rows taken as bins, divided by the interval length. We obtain 1.38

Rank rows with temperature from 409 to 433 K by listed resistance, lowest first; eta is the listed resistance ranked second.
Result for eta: 1.34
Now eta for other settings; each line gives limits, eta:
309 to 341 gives 1.3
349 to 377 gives 1.42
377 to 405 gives 1.43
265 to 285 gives 1.36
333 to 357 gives 1.45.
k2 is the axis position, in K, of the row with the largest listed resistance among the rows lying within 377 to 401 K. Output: 379 K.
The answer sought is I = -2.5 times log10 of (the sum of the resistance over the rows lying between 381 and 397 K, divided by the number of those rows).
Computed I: -0.39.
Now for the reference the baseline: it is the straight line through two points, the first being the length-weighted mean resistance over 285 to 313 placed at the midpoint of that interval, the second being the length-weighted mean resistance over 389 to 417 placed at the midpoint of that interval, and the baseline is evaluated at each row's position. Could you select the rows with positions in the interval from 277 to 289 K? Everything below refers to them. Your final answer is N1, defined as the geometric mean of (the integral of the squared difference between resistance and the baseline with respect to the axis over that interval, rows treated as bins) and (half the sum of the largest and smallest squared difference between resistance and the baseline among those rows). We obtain 0.118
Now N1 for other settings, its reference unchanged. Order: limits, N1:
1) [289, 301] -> 0.002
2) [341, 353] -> 0.078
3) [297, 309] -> 0.006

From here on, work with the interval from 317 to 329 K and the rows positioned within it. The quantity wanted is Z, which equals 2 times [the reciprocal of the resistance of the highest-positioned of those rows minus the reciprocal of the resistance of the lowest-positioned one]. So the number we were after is -0.032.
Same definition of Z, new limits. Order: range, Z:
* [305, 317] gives -0.088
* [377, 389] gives 0.028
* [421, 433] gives -0.043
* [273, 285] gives 0.020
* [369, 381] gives -0.057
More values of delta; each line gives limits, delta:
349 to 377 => 1.46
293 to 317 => 1.28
